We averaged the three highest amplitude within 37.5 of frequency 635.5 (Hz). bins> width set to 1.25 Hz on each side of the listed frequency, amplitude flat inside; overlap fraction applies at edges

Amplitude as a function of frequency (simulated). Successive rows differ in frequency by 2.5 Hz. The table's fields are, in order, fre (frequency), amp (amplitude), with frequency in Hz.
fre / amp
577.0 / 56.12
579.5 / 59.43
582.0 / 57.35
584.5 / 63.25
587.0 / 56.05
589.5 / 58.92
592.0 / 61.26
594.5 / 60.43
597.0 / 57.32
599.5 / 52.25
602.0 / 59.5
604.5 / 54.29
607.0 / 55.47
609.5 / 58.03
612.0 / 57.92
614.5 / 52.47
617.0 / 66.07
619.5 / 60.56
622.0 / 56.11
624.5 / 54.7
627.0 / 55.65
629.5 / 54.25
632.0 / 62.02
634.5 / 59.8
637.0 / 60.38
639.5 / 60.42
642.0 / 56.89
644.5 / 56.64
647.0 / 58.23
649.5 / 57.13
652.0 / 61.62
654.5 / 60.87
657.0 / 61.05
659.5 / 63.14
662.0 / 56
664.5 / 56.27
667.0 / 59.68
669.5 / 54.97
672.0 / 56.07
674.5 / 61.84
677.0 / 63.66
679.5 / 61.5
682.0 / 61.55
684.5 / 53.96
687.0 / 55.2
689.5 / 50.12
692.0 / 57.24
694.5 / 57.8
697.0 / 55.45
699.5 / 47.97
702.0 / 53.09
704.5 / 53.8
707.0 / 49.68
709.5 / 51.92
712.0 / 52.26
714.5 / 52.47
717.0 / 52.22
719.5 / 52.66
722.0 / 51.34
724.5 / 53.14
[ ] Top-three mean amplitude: 63.7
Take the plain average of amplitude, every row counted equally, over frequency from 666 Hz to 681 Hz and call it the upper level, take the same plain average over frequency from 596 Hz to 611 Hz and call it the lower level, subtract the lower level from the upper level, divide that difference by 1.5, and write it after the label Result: 2.3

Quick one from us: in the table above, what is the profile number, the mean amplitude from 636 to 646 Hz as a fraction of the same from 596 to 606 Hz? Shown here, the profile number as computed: 1.05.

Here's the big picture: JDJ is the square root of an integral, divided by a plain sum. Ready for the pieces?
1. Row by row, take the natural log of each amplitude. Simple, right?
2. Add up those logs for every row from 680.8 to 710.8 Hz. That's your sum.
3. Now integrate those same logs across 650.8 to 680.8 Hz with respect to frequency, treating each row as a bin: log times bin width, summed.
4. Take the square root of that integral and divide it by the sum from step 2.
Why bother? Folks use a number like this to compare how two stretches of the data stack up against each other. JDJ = 0.232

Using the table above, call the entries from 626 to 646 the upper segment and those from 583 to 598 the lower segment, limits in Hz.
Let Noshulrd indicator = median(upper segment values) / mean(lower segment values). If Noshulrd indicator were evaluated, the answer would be 0.98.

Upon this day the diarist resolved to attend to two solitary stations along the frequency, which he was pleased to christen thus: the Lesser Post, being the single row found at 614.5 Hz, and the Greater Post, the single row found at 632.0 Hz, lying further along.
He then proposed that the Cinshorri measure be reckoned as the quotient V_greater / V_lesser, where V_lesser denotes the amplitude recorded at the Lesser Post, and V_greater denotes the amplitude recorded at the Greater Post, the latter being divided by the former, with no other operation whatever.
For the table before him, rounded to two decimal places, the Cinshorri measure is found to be 1.18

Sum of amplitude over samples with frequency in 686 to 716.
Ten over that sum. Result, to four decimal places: 0.0157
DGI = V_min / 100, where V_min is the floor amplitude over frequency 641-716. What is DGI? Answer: 0.480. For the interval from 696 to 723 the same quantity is 0.480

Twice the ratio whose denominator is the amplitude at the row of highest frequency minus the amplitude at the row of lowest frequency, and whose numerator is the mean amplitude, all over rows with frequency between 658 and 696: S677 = -22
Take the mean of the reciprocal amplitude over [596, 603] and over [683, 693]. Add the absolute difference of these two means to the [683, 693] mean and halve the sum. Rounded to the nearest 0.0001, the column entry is 0.0096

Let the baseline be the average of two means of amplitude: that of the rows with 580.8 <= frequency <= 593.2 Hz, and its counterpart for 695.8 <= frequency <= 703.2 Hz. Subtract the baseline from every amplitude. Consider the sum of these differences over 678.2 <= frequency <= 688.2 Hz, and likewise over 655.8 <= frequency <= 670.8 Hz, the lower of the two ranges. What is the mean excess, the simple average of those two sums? 13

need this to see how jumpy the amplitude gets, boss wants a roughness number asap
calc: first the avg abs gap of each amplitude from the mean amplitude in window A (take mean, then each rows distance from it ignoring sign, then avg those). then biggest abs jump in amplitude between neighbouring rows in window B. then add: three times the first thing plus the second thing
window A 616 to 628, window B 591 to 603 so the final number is 19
